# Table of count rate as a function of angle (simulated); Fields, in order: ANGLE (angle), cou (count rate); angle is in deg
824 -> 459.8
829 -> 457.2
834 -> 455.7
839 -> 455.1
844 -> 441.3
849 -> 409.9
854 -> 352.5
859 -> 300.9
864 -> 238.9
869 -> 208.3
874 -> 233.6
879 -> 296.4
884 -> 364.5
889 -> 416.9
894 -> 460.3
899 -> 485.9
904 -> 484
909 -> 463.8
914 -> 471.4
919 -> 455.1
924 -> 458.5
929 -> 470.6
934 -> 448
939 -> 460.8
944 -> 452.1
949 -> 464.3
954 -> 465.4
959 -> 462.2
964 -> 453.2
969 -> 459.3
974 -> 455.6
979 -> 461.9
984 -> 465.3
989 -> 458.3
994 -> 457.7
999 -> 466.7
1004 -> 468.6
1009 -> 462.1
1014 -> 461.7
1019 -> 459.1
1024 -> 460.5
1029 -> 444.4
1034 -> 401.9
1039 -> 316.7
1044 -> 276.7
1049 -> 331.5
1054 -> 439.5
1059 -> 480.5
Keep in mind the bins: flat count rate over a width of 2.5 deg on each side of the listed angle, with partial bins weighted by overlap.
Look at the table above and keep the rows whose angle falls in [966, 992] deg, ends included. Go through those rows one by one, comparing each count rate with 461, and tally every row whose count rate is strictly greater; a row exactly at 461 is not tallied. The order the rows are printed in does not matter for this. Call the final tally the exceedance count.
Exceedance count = 2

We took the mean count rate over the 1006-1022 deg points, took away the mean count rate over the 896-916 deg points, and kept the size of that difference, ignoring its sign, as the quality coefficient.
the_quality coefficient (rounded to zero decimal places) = 15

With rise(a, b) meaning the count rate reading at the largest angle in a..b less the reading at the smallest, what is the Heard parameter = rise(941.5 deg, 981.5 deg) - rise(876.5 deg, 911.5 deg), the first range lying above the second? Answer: -158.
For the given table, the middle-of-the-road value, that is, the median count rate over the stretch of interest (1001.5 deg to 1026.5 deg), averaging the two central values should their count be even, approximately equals 462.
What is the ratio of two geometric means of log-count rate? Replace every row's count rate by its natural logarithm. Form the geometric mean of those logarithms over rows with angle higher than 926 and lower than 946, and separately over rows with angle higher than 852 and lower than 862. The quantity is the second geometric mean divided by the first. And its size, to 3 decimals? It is 0.944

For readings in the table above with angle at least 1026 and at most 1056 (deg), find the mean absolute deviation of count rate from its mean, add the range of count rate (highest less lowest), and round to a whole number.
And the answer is 228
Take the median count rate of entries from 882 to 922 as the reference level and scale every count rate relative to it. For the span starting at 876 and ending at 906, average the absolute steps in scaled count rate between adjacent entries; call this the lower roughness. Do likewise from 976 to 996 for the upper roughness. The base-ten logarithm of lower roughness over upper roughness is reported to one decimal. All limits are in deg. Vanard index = 1.0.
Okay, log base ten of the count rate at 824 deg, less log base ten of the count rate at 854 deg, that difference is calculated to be 0.12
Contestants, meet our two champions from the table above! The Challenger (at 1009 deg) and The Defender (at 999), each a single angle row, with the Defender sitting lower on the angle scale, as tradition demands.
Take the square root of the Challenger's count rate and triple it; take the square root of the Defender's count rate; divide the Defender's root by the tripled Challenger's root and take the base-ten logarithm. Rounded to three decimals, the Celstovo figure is -0.475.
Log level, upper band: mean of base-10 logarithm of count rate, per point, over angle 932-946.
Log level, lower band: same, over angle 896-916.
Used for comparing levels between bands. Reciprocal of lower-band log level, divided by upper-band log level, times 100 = 14.1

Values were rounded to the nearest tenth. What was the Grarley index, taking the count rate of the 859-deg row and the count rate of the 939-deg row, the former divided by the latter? 0.7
